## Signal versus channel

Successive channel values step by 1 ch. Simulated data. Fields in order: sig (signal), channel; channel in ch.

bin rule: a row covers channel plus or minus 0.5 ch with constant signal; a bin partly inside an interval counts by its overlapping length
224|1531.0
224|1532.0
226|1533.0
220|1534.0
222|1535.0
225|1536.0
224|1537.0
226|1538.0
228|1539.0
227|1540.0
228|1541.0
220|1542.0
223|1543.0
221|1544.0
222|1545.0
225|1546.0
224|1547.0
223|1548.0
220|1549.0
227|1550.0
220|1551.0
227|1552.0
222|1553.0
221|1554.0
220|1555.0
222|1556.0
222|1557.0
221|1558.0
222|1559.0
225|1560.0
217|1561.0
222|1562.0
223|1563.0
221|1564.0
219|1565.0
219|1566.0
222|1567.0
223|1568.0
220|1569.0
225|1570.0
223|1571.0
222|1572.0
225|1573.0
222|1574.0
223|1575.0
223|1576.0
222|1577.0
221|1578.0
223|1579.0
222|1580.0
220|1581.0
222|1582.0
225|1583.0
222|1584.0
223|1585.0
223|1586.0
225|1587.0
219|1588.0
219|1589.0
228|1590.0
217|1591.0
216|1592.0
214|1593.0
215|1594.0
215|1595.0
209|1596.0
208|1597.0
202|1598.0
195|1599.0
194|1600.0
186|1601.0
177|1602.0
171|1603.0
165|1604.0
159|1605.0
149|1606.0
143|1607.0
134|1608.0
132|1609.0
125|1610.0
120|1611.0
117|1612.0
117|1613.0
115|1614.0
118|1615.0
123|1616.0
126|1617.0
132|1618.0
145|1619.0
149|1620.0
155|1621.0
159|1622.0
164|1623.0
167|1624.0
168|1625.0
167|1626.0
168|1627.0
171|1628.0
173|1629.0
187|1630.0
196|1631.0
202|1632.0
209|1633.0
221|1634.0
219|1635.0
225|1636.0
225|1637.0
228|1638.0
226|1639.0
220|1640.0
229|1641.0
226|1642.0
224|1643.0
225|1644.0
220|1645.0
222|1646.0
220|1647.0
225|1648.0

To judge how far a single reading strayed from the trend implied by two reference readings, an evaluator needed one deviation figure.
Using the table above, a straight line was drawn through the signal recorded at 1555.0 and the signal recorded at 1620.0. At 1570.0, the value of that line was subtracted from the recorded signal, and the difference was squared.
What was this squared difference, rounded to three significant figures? 457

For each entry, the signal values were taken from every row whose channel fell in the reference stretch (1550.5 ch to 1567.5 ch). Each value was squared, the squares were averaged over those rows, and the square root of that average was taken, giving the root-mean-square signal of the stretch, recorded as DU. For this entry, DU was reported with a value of 221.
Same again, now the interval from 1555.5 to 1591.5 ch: 222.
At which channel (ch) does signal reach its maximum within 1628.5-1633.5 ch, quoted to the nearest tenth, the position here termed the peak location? 1633.0 ch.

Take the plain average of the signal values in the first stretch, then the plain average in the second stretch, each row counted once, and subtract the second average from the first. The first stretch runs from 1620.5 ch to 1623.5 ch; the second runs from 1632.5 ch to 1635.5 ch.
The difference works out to -57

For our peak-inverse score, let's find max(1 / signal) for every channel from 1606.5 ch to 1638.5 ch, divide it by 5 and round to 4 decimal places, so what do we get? 0.0017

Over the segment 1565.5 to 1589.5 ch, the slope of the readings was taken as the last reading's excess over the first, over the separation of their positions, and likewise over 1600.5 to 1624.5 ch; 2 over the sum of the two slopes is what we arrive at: -2.4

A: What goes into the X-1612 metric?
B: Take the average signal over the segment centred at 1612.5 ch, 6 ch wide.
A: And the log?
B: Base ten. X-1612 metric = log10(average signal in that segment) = 2.07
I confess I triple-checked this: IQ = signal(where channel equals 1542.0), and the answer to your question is 220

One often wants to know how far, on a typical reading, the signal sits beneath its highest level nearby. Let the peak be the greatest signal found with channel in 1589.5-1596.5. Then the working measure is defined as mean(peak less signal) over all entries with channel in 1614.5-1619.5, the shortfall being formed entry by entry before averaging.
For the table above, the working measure 99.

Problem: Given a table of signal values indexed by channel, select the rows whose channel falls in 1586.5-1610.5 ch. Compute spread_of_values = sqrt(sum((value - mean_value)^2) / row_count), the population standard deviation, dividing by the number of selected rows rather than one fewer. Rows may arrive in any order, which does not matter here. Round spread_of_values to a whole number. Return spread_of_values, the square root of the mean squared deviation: 32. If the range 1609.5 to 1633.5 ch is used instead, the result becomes 29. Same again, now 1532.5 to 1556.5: 3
